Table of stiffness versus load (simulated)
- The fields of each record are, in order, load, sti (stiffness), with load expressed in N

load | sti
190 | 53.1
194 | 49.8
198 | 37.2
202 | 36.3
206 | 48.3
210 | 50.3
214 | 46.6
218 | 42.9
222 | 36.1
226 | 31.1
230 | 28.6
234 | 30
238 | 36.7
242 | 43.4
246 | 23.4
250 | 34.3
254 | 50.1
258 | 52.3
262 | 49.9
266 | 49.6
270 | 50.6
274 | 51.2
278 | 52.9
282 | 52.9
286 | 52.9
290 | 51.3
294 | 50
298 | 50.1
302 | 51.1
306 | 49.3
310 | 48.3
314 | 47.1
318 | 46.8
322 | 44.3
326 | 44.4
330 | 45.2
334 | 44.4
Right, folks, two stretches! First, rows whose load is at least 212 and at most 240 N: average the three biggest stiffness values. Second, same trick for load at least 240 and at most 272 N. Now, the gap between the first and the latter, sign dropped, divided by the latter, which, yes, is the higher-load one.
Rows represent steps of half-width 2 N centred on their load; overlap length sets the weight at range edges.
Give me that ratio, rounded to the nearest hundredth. 0.18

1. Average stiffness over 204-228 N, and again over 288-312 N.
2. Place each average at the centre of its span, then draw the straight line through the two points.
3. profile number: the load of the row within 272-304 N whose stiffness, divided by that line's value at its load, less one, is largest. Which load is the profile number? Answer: 278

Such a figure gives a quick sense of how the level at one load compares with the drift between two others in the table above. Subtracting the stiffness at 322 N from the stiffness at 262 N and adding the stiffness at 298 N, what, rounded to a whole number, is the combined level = 56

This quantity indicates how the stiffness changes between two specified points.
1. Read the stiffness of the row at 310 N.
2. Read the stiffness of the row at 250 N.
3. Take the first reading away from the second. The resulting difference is -14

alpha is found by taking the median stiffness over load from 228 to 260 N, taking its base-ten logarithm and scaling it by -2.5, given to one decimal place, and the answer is -3.9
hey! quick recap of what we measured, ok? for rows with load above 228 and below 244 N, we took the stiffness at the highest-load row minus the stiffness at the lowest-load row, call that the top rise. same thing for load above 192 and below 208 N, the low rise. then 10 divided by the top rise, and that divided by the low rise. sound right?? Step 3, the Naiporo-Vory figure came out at -0.5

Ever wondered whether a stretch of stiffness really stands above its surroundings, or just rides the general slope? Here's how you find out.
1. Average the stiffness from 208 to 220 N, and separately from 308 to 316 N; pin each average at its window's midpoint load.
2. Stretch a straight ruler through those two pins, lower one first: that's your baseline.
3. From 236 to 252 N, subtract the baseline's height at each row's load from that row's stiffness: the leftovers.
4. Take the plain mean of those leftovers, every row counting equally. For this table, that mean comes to -12.5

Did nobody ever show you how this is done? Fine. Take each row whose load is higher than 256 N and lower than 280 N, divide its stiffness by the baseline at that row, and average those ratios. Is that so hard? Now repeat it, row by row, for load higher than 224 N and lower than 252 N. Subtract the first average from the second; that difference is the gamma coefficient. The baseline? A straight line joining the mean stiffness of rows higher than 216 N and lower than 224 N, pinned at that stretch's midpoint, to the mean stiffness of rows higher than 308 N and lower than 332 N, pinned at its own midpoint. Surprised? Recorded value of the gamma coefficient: -0.40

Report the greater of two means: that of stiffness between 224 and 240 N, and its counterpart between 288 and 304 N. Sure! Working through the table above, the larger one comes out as 51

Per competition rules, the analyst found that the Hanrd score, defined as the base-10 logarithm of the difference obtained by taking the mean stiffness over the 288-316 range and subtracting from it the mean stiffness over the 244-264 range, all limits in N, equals 0.9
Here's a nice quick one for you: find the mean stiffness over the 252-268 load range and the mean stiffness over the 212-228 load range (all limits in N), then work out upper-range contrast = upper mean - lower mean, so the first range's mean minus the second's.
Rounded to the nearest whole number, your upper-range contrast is 11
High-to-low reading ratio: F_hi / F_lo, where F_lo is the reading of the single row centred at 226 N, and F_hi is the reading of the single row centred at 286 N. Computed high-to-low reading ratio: 1.7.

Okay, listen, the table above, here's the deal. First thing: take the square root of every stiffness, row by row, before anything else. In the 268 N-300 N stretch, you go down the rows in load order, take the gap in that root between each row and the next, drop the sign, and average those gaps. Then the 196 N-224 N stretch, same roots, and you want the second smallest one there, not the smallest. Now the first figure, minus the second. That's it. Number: -6.0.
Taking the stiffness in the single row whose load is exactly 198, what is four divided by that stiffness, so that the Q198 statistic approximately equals 0.11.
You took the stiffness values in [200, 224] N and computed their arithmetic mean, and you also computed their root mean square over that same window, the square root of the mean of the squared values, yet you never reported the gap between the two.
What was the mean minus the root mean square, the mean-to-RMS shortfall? -0.4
